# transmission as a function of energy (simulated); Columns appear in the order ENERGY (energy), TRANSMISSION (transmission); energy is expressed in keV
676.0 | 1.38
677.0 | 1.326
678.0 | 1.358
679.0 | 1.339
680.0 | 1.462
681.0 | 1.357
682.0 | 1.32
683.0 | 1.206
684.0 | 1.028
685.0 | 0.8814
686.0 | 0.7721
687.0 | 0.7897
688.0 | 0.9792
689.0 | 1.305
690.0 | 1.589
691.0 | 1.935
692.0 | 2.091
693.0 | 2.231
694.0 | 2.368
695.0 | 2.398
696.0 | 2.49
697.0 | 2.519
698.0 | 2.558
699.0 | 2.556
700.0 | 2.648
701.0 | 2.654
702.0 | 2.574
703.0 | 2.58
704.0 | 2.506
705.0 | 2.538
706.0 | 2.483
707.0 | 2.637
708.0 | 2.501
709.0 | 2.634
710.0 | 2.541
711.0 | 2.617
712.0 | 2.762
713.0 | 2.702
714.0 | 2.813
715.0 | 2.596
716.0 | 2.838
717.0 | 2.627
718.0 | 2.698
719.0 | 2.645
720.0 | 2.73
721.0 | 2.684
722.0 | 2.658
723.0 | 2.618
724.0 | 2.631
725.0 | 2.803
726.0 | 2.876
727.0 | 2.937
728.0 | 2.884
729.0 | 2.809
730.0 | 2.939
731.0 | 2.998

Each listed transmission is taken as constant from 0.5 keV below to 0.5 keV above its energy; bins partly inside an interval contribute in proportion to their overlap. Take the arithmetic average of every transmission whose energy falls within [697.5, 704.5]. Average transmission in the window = 2.6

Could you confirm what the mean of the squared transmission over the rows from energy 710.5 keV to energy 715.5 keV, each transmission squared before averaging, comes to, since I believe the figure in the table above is 7.3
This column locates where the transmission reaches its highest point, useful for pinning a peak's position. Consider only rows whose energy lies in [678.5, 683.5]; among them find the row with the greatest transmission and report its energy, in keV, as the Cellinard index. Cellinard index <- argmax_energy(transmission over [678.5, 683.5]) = 680.0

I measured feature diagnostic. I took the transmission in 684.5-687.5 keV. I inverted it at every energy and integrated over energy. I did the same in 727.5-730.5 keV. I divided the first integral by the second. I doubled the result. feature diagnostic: 7.1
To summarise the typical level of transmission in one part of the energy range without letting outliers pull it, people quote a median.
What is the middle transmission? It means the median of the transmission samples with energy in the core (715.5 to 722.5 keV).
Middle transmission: 2.68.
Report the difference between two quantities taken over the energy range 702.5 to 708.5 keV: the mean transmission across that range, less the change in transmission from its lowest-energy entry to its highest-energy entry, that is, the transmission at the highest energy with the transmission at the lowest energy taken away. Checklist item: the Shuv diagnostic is 2.62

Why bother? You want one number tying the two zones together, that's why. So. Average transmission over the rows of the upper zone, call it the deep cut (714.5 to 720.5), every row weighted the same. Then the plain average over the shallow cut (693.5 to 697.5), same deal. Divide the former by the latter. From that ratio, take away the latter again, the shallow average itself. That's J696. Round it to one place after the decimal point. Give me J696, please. -1.3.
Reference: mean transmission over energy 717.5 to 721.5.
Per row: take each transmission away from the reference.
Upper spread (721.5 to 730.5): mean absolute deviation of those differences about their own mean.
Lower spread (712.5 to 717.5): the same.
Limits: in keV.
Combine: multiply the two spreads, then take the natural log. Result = -4.67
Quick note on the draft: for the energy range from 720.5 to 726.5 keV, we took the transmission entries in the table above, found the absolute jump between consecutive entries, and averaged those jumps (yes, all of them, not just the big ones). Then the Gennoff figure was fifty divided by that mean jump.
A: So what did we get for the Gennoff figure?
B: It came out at 772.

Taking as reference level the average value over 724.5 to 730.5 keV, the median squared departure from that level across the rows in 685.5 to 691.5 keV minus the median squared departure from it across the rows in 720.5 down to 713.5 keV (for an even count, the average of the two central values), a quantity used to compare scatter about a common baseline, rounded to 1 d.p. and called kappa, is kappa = 3.0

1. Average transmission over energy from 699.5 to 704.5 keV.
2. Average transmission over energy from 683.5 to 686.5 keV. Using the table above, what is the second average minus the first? -1.7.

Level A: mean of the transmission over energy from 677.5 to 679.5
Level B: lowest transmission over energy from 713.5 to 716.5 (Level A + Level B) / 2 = 2.0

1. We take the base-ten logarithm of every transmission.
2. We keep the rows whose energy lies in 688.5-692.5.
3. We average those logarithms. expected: 0.231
